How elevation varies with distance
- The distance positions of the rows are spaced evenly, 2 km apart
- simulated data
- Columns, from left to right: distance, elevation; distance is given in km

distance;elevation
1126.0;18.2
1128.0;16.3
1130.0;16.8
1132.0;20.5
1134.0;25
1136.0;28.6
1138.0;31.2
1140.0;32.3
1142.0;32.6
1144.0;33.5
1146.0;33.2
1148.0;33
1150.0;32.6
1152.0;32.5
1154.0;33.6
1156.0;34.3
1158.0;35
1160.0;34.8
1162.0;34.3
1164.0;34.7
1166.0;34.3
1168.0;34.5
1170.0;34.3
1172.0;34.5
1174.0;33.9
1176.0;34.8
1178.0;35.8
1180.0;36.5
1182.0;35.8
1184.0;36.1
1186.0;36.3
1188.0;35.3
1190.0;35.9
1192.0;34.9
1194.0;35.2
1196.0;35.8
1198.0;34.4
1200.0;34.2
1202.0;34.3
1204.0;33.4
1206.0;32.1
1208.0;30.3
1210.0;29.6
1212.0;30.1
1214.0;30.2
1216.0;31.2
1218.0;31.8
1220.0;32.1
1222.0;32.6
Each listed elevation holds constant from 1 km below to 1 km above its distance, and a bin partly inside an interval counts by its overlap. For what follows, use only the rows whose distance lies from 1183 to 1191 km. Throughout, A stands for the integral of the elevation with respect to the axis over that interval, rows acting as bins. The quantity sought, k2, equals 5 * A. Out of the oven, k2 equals 1436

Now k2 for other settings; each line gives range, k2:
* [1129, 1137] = 909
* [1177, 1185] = 1442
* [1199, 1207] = 1340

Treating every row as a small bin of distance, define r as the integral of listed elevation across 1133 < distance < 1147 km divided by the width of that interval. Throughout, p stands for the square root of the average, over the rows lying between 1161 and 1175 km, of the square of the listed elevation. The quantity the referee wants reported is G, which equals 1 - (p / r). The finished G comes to -0.11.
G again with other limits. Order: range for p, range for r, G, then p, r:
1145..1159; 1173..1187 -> 0.06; 33.5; 35.6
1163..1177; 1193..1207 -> -0.01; 34.4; 34.2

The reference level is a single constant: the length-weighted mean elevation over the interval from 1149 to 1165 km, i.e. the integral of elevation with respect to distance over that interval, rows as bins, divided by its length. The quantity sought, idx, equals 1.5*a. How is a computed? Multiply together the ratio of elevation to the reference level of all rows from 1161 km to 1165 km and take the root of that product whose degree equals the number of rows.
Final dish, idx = 1.52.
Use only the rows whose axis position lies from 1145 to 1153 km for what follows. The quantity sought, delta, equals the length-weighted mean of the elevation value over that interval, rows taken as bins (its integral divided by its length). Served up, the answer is 32.8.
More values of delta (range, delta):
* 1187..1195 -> 35.3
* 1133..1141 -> 29.3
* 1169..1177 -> 34.4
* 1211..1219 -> 30.8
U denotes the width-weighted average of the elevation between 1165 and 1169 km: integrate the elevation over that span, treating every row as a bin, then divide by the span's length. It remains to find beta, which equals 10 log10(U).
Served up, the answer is 15.4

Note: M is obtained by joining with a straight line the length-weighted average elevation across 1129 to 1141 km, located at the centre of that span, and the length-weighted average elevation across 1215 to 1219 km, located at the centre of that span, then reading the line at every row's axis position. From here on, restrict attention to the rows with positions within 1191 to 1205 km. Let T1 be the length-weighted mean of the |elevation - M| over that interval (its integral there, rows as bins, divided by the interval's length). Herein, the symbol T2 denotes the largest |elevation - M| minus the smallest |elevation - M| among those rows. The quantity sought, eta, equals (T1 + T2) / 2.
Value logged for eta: 3.70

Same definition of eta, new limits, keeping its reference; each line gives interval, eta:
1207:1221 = 0.94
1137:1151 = 4.07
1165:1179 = 3.93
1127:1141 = 6.82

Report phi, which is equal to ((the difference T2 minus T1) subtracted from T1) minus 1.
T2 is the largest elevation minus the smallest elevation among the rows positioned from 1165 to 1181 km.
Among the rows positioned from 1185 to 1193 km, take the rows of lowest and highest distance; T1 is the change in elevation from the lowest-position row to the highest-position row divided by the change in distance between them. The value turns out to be -4.1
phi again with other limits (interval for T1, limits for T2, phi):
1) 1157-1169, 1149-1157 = -2.9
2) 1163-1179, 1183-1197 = -2.2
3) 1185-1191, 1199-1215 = -5.9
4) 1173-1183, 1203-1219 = -4.3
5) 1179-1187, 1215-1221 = -2.0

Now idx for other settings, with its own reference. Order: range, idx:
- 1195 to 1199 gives 1.55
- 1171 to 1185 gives 1.56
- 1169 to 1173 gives 1.52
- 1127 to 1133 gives 0.78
